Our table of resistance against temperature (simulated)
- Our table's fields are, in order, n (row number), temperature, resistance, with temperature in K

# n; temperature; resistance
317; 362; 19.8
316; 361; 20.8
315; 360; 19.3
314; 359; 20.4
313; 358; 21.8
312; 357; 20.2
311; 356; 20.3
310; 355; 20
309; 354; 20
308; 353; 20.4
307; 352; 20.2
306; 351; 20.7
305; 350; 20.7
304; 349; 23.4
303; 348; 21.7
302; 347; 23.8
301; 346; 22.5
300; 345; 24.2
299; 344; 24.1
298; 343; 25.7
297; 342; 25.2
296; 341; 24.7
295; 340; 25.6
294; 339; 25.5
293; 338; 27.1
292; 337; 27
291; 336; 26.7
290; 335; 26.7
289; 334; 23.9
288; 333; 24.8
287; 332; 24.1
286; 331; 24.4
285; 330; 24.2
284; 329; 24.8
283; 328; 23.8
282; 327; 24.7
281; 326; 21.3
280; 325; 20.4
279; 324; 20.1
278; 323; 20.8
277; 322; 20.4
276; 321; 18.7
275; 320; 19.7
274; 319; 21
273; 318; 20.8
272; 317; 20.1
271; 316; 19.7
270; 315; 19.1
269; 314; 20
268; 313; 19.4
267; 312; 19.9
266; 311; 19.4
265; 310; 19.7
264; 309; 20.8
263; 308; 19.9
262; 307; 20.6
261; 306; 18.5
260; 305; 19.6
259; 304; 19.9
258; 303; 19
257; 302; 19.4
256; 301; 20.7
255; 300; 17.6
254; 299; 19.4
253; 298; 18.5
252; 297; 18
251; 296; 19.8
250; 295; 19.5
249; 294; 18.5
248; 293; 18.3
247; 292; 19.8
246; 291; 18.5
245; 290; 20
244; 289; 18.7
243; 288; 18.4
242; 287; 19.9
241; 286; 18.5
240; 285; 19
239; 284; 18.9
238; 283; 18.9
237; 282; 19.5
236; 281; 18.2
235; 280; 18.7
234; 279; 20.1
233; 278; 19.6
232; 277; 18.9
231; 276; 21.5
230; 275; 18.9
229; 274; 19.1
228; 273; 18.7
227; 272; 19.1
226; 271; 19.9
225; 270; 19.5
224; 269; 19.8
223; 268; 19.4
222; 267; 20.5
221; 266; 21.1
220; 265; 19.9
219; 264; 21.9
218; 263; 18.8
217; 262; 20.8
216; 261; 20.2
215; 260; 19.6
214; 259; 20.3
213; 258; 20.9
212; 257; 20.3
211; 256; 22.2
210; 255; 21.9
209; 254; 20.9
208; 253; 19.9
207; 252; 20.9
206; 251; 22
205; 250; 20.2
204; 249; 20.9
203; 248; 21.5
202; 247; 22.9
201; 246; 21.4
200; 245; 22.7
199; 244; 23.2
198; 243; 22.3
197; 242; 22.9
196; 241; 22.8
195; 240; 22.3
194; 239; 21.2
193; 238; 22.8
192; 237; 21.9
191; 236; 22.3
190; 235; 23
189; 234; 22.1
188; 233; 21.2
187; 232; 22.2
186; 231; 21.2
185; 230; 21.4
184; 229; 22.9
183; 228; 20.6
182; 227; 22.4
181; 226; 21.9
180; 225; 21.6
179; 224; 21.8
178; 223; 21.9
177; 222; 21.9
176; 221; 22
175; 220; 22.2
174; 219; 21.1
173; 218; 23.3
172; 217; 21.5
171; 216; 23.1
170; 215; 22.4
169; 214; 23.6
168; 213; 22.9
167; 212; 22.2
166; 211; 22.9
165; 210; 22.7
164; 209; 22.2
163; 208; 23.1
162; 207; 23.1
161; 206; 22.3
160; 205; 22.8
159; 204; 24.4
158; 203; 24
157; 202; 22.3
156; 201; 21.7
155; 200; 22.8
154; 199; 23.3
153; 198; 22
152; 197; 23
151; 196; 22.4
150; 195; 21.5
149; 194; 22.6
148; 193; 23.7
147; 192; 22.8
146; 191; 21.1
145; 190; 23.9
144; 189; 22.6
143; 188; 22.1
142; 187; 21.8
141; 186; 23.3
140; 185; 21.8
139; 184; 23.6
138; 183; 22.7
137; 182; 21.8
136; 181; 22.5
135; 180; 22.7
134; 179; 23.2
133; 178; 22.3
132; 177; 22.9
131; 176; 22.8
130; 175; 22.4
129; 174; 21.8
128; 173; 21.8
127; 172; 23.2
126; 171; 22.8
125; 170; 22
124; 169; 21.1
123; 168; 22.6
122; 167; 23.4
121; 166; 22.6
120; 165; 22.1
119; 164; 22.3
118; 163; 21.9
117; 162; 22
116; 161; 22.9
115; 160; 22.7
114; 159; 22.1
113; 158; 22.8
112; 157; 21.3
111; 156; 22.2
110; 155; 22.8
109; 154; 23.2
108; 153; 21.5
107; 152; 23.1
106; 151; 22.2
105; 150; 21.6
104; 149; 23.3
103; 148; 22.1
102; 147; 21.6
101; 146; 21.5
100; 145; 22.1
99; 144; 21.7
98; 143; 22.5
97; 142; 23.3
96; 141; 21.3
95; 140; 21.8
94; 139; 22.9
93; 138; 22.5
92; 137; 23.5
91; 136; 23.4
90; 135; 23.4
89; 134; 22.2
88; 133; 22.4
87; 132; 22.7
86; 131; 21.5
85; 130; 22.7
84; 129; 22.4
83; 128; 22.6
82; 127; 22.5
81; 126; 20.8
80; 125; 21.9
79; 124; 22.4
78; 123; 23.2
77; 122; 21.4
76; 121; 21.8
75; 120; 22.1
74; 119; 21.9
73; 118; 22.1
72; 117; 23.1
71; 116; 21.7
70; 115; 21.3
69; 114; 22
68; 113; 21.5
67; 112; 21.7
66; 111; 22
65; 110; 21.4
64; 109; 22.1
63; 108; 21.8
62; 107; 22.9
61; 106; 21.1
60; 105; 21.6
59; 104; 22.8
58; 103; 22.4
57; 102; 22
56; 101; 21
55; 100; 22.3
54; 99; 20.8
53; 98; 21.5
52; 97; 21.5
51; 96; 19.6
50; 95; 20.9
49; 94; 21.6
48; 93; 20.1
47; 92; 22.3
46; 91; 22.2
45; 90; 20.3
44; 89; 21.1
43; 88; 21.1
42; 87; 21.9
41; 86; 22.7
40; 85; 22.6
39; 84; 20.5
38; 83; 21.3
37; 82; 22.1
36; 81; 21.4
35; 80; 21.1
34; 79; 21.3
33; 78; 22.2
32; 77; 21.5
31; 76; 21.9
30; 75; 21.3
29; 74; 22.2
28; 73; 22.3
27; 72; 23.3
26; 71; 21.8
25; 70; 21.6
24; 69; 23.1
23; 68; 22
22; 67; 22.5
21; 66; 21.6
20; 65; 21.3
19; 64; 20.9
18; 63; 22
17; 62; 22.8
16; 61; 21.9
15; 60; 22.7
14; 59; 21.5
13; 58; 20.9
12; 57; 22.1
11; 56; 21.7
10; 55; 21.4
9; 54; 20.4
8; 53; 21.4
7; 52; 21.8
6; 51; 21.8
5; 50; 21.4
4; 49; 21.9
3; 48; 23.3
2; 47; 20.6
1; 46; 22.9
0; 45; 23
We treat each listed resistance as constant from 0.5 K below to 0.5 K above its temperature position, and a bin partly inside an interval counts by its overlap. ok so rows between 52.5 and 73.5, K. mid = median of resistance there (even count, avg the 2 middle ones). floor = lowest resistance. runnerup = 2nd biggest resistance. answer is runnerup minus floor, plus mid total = 24.5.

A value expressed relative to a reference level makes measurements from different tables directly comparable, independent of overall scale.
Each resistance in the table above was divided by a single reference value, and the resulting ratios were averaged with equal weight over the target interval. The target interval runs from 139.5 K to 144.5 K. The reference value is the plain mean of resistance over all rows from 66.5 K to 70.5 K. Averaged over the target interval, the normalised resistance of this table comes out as 0.99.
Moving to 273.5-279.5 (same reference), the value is 0.88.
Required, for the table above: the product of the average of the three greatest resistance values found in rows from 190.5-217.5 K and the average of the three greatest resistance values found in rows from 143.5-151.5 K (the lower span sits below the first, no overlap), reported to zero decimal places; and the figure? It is 542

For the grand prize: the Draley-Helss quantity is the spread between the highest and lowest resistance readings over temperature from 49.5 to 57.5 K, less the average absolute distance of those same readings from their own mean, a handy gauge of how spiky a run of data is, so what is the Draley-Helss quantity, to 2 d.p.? 1.35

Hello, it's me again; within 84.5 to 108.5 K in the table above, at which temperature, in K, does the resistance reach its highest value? 107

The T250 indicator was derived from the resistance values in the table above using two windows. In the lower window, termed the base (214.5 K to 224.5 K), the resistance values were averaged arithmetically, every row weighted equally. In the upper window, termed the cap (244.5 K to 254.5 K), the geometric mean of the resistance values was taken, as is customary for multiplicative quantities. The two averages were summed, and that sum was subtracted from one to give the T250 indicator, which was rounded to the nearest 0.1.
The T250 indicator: -42.4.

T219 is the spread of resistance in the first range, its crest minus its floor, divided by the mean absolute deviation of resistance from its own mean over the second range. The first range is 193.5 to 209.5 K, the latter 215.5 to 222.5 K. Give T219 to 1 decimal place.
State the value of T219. 4.8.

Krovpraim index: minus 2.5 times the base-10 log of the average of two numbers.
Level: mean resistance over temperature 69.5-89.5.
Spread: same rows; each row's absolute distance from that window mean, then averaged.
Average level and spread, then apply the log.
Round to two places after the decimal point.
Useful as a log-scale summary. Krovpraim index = -2.62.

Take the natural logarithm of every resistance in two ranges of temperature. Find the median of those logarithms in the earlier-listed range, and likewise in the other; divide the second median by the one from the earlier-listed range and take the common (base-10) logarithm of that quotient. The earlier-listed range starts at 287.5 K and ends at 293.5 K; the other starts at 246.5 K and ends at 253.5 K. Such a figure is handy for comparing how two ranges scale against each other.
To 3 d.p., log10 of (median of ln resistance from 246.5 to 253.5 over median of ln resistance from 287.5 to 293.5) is 0.017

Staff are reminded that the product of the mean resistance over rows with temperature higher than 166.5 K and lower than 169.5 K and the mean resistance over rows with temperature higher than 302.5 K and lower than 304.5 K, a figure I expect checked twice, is 435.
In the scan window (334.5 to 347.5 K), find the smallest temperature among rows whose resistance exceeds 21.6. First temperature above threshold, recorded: 335 K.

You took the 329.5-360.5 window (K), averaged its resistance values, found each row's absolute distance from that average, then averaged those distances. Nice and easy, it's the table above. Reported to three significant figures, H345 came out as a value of 2.16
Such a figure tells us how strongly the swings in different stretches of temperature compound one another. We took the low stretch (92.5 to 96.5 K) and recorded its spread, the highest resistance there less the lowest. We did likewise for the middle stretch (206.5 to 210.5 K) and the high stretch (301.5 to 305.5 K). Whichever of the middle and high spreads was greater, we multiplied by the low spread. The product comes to 1.8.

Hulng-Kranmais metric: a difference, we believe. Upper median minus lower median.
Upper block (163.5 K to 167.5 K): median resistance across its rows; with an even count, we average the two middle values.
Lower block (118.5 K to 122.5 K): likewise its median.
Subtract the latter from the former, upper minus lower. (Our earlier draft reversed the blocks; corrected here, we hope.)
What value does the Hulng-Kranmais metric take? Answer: 0.6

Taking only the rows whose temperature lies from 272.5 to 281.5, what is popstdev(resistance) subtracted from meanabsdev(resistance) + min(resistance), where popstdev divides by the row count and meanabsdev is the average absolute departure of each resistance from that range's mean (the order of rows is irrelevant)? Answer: 18.0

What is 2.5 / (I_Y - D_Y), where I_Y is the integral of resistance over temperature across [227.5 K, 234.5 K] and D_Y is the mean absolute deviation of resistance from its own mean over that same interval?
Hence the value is 0.0166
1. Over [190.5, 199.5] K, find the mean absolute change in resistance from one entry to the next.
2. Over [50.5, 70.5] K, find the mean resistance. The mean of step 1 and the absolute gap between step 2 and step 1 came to 10.9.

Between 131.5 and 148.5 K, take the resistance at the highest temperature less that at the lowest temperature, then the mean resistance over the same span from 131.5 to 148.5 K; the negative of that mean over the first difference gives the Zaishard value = 37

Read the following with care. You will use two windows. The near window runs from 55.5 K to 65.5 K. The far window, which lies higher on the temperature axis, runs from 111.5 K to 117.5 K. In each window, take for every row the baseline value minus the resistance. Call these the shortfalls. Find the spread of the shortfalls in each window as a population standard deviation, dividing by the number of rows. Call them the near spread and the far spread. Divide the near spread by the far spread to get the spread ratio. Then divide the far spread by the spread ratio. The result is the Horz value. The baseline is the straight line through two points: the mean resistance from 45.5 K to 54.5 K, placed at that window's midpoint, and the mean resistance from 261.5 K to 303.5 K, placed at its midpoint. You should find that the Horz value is 0.57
